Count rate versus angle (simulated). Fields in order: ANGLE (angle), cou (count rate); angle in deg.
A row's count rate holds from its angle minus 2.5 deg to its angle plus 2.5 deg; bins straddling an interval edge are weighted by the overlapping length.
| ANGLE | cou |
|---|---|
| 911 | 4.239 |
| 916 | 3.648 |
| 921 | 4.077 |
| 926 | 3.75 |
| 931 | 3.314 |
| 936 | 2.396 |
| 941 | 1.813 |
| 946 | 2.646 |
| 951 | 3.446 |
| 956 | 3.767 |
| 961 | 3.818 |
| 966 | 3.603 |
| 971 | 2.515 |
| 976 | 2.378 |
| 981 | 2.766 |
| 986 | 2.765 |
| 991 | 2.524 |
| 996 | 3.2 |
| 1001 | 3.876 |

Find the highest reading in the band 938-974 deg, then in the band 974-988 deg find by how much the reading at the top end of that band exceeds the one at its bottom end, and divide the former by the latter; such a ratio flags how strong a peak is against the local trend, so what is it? 10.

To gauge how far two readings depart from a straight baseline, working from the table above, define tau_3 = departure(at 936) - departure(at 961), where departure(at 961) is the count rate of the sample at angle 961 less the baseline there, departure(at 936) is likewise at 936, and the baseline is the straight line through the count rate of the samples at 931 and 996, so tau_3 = -1.5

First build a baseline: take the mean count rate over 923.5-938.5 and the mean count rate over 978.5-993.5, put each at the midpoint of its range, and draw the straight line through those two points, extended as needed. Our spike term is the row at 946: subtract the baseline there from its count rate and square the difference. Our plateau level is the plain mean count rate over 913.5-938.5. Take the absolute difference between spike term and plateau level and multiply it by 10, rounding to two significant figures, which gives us 33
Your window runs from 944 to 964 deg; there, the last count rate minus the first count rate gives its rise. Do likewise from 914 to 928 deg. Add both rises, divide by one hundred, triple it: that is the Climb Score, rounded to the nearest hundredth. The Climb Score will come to 0.04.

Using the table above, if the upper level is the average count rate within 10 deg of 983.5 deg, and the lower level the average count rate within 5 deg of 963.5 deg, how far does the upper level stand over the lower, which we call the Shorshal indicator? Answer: -1.1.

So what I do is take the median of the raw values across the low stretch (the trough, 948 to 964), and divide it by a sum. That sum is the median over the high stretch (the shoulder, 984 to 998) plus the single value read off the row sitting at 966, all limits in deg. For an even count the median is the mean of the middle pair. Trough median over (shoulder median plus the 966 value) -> 0.592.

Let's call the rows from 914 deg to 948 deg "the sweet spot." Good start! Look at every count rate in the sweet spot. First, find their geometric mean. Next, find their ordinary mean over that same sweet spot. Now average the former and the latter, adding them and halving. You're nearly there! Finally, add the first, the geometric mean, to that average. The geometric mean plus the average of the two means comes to 6.03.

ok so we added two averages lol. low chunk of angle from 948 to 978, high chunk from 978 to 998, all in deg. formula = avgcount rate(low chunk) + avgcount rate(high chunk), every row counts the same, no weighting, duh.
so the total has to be 6.1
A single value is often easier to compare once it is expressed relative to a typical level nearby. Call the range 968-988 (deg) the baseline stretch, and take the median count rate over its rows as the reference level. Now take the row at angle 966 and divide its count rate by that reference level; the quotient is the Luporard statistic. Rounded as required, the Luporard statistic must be 1.36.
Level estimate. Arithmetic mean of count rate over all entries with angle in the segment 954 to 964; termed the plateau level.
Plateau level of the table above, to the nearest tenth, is 3.8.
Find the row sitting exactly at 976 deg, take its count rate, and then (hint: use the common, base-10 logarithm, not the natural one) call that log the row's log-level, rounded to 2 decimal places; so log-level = 0.38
